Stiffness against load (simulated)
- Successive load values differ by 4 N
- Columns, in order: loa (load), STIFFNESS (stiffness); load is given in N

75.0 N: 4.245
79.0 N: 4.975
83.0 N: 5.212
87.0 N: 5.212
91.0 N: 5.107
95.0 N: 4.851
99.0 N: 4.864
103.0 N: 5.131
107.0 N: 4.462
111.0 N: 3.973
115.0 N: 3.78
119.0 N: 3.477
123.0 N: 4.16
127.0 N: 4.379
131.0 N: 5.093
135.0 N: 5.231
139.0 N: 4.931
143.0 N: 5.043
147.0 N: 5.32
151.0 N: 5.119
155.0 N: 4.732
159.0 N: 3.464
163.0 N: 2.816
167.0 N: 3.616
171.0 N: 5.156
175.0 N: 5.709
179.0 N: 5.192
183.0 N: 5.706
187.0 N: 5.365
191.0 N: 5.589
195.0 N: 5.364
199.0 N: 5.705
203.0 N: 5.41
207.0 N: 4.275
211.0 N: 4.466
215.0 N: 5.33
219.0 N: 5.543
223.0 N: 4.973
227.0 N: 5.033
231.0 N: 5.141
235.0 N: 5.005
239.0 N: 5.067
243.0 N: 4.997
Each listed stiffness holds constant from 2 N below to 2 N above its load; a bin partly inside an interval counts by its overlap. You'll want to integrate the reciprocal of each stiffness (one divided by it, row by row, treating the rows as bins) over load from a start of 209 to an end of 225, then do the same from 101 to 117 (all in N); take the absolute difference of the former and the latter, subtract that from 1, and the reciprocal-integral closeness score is 0.43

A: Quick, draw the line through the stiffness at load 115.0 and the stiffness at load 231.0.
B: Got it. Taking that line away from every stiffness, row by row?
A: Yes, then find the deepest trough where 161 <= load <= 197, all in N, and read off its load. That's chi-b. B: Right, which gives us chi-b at 163.0 N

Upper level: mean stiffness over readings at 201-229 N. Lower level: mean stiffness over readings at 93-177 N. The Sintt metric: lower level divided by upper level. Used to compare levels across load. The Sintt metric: 0.91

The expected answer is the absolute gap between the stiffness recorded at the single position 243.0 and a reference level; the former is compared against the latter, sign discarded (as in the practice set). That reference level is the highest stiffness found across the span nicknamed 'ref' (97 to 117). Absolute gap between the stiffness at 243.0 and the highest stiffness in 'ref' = 0.13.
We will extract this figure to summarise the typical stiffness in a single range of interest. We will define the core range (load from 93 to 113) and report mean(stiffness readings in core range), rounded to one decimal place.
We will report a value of 4.7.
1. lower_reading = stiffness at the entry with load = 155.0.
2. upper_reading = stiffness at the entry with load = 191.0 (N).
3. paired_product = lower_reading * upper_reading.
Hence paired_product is 26.4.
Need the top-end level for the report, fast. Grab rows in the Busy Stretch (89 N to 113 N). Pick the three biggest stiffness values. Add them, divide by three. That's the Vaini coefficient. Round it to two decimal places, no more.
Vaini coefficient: 5.03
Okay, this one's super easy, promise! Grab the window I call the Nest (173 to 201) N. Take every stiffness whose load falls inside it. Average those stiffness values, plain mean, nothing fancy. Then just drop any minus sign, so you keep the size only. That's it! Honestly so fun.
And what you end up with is 5.52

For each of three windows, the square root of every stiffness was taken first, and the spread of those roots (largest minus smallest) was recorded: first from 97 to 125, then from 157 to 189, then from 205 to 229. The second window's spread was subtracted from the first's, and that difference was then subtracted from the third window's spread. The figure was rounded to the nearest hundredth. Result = 0.60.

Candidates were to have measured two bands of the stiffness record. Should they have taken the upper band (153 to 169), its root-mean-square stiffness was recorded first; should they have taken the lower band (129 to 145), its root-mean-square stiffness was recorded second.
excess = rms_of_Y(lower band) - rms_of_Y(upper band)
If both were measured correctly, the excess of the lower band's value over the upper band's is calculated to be 1.4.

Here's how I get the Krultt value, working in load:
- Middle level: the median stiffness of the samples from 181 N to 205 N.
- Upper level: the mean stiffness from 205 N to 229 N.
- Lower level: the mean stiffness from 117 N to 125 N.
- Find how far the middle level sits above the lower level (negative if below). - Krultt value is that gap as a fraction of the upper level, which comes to 0.34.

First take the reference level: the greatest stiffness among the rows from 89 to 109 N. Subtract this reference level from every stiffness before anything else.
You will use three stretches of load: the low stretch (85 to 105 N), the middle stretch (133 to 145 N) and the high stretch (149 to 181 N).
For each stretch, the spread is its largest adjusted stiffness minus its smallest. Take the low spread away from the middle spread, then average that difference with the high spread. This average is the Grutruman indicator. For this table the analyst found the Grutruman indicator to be 1.4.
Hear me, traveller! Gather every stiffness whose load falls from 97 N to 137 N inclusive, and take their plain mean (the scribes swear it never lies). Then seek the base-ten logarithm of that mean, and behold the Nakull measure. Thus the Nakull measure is 0.649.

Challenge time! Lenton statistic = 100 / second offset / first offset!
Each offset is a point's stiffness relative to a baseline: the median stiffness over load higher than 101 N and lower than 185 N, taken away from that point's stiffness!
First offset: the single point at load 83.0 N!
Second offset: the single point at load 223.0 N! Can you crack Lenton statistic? 8473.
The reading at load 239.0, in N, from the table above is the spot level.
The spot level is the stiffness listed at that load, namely 5.067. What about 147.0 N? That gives 5.32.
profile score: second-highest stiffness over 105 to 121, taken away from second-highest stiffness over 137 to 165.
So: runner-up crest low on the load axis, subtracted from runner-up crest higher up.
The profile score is 1.1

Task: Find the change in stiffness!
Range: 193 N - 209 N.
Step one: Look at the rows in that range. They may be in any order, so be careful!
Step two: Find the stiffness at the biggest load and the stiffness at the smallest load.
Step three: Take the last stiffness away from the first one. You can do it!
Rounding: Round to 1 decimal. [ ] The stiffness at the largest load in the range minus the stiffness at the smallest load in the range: -1.1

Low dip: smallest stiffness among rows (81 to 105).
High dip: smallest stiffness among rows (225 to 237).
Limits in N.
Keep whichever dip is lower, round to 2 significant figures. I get 4.9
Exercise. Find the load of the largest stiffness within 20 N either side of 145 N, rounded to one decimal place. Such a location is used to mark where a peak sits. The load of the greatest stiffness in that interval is 147.0 N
